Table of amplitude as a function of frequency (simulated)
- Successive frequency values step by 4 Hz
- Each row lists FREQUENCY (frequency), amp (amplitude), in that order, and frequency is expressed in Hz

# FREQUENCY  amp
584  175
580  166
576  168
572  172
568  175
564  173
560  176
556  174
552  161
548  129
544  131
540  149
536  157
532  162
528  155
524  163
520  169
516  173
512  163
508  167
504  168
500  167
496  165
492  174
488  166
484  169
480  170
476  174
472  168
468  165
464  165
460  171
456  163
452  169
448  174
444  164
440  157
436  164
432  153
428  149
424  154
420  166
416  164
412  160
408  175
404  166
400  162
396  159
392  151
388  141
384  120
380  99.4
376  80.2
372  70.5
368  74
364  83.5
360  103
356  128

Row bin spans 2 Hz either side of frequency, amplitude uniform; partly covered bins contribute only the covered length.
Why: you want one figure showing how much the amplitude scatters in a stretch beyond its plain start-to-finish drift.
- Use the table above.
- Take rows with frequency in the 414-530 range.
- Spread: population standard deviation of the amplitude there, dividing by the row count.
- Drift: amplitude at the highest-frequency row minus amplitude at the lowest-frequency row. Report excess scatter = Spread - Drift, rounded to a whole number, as 15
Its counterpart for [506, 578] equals 12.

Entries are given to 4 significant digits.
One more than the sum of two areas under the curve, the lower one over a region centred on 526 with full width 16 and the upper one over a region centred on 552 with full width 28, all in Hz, 6969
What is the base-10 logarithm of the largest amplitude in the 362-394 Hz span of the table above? 2.18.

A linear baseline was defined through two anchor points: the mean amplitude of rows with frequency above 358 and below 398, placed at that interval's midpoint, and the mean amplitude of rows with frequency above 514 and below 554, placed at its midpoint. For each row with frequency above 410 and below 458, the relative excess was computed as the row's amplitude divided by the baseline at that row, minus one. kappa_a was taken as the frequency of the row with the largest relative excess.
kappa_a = 420 Hz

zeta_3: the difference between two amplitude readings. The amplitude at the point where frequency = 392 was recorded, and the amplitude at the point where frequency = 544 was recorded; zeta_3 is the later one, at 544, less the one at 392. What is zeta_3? -20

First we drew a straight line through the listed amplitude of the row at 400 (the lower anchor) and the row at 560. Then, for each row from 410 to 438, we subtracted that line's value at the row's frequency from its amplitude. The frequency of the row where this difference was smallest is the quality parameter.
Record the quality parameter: 428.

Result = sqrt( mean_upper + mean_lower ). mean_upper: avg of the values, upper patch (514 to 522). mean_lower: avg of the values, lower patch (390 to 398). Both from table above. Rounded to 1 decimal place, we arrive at 18.1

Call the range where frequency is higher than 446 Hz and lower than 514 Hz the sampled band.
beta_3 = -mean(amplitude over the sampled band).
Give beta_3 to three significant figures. -168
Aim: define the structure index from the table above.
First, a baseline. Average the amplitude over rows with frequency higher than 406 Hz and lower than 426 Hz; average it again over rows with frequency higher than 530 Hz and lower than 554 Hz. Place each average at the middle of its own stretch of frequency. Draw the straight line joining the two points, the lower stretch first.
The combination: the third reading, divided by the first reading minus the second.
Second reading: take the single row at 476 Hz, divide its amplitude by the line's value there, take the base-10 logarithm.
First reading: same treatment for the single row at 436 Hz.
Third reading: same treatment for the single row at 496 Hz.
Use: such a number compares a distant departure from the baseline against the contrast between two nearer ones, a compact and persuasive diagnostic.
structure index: -0.8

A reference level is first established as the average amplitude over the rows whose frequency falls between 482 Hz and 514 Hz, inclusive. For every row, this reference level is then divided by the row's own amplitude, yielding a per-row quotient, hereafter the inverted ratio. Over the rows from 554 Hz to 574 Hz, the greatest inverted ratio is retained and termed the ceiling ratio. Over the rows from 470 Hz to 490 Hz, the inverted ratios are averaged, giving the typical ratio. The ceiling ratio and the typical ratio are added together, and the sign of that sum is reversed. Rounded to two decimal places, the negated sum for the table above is -1.96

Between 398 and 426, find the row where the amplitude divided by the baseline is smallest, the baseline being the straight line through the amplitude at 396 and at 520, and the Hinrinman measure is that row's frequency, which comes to 424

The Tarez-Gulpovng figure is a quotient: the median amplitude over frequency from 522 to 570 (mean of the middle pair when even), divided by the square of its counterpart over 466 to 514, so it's 0.0058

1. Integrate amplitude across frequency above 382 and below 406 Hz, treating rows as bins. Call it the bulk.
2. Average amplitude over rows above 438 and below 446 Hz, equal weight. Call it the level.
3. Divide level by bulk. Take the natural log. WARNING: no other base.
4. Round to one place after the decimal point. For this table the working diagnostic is -3.1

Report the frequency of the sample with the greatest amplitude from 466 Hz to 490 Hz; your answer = 476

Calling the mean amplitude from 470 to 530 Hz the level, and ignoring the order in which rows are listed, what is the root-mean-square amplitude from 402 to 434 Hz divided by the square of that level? 0.0057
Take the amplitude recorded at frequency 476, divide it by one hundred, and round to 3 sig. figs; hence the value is 1.74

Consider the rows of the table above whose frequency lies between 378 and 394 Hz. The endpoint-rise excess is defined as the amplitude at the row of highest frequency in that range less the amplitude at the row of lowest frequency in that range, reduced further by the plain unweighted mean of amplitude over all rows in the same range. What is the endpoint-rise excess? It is -76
